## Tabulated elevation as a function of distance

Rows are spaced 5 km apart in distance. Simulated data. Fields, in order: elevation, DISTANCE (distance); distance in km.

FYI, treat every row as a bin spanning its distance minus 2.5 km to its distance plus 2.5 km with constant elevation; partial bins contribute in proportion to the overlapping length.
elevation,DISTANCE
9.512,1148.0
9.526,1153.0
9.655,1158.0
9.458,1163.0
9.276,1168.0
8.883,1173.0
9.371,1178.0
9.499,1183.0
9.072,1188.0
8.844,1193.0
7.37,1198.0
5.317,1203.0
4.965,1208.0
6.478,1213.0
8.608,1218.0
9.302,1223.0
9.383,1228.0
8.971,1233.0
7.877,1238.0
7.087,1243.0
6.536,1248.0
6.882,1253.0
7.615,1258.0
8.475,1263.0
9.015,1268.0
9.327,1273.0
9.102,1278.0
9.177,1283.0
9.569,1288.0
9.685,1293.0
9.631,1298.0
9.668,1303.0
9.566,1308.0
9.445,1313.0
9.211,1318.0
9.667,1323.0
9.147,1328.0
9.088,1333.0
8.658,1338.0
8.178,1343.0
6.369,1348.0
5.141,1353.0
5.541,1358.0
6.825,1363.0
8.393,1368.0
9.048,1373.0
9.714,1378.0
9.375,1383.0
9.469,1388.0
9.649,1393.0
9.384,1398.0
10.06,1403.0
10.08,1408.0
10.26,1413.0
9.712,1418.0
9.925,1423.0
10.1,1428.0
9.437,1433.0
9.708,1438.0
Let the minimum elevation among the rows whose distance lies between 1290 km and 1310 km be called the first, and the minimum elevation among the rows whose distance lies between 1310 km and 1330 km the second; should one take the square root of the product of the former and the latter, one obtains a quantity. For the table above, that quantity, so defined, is 9.4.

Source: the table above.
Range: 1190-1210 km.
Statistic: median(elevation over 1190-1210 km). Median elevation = 6.3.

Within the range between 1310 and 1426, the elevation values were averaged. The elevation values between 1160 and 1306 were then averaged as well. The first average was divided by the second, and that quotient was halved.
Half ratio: 0.52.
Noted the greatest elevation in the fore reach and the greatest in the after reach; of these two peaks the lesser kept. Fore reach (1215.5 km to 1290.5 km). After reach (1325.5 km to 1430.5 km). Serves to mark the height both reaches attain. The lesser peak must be 9.57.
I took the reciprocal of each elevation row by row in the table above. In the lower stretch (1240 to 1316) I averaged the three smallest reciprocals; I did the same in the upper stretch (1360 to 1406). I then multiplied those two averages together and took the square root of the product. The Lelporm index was 0.103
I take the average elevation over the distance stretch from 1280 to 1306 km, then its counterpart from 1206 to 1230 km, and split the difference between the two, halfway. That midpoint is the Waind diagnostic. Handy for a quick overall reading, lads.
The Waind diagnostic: 8.65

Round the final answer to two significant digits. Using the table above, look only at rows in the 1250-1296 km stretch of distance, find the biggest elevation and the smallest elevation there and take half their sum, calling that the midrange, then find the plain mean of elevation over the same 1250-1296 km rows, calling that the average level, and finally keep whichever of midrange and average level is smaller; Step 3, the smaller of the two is 8.3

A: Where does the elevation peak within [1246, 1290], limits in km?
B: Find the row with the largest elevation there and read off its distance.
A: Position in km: 1288.0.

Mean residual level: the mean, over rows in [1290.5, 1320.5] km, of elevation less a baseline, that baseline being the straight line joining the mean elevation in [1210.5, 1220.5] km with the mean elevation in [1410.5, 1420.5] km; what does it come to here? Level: 0.9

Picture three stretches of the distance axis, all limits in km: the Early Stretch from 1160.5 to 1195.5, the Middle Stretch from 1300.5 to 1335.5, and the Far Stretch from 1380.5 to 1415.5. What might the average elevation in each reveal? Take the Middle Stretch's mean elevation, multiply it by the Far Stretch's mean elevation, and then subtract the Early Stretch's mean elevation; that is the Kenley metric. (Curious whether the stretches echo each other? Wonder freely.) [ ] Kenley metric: 82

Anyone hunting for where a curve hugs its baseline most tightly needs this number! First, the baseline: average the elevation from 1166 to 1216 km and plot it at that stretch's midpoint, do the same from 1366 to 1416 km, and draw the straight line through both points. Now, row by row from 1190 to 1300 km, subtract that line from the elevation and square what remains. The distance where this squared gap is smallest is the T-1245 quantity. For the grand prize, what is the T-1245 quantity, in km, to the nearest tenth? 1263.0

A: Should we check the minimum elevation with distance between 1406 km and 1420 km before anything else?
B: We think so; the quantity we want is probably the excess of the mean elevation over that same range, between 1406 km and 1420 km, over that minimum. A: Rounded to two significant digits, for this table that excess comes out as 0.31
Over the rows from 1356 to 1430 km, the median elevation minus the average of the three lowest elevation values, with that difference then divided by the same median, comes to 0.28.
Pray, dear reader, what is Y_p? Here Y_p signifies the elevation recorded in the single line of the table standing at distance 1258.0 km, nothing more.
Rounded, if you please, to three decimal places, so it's 7.615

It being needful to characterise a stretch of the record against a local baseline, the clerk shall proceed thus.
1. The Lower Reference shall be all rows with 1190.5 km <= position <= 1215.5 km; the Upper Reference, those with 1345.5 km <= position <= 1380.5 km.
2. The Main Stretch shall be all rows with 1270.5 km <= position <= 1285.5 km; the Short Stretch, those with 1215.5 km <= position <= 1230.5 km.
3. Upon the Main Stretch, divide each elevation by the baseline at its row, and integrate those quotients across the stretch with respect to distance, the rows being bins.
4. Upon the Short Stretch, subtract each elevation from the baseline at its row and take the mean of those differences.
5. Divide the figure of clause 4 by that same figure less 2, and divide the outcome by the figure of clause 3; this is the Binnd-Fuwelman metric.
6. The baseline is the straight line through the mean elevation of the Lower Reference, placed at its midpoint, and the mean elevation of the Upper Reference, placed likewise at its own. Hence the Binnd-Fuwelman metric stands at 0.0274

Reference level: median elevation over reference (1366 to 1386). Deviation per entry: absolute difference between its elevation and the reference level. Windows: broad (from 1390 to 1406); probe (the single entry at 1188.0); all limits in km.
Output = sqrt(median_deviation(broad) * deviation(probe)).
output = 0.25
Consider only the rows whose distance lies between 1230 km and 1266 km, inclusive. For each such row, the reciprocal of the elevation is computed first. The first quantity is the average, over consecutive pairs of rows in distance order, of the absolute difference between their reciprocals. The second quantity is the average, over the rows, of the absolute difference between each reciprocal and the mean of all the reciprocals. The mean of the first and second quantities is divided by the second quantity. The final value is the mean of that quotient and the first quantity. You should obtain 0.52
